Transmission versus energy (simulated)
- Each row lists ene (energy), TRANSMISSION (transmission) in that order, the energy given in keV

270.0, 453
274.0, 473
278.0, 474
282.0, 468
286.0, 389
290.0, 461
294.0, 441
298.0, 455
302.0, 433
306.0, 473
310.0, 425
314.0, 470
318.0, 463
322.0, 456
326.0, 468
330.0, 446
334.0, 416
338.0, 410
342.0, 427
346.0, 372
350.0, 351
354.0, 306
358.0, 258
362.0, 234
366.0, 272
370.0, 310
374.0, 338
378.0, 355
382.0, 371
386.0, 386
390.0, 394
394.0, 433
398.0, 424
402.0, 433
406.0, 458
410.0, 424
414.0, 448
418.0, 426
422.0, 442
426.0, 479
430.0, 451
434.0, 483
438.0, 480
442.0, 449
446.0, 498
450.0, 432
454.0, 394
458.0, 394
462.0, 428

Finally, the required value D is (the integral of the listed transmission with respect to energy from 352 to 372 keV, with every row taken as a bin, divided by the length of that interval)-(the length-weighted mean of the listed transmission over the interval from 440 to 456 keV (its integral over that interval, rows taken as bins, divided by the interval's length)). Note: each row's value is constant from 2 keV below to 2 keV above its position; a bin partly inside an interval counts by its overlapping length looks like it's -167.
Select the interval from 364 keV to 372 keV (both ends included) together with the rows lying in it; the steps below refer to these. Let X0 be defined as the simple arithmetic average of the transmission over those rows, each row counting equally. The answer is 291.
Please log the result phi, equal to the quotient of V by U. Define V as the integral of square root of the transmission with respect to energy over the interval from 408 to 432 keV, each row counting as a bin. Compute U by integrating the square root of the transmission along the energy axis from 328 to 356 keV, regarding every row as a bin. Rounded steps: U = 552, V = 506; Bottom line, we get 0.9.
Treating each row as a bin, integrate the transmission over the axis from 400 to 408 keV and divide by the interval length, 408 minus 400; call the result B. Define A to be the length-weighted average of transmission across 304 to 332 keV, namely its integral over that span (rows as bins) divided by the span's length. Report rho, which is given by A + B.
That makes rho 903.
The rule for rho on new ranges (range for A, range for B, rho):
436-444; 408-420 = 897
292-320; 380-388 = 830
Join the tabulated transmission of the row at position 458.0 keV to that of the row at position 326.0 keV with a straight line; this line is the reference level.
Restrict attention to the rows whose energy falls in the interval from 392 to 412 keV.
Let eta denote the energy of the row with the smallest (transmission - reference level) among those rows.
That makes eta 398.0 keV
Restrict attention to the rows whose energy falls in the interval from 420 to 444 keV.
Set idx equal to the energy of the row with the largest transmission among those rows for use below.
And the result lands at 434.0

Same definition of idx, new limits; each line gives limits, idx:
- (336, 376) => 342.0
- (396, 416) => 406.0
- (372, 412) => 406.0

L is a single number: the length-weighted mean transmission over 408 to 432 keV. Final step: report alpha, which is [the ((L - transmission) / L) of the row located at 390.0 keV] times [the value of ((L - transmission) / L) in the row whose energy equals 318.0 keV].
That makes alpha -0.0046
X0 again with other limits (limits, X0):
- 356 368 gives 255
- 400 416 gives 441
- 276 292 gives 448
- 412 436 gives 455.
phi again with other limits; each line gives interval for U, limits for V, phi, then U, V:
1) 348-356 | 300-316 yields 2.3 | 145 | 339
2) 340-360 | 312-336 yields 1.4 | 369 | 511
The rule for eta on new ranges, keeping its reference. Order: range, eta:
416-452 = 418.0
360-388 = 362.0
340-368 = 362.0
